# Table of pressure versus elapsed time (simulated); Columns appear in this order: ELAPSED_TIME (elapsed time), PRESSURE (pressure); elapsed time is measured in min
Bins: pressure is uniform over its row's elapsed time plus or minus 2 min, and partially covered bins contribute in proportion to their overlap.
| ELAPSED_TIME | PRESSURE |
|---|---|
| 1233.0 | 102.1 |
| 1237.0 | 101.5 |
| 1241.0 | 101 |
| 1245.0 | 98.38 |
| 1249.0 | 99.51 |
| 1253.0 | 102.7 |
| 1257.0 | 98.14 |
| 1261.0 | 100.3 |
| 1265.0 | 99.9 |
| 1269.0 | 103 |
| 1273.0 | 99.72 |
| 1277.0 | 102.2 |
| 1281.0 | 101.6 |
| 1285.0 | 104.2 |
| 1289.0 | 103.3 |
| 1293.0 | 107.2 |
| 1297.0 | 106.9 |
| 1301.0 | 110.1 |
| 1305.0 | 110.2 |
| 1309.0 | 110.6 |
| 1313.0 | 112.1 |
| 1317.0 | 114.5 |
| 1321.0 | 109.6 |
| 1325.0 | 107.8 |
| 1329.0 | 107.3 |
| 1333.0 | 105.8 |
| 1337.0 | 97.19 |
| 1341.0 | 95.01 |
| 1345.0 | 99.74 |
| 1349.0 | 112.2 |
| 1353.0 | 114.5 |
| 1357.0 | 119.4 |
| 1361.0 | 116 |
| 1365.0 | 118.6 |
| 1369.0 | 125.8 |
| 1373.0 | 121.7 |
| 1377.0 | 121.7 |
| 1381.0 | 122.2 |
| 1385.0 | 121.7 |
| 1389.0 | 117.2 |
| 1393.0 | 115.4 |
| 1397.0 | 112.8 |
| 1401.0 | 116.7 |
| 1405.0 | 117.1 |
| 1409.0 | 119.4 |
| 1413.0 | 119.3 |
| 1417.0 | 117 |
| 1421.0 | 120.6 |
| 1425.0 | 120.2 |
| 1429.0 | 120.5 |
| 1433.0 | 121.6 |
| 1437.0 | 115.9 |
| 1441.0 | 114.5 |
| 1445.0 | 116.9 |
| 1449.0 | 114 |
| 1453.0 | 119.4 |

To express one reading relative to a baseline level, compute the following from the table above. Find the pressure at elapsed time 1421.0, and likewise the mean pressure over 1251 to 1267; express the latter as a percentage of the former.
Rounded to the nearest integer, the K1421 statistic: 83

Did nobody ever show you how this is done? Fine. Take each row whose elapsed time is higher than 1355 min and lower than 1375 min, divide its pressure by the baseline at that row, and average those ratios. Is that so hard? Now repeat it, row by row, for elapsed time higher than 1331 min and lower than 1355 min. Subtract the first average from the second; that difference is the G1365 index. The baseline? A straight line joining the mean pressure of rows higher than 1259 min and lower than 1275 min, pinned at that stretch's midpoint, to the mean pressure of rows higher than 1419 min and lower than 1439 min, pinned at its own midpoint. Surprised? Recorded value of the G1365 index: -0.12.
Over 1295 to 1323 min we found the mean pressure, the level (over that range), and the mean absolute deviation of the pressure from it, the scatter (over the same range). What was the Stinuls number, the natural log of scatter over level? -4.3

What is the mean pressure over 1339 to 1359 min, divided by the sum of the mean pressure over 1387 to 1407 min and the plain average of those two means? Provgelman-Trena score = 0.475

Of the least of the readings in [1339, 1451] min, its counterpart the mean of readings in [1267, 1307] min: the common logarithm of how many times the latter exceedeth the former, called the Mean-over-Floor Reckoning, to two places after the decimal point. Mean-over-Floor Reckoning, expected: 0.04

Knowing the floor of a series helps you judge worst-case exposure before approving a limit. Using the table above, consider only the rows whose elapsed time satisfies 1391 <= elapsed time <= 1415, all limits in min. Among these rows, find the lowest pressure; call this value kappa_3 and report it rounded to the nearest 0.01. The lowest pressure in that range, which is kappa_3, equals 112.80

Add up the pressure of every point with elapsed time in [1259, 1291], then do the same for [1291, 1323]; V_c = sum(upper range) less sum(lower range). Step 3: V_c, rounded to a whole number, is 67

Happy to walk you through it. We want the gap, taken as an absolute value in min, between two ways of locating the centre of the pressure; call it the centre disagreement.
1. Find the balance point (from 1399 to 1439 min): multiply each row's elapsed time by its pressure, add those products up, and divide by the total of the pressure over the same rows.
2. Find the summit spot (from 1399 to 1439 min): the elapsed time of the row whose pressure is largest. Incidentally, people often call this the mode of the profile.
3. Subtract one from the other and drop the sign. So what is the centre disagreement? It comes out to 13.9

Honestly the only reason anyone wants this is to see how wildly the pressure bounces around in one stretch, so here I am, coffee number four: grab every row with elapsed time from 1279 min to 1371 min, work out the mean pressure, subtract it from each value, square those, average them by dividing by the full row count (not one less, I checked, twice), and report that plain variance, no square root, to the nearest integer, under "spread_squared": 51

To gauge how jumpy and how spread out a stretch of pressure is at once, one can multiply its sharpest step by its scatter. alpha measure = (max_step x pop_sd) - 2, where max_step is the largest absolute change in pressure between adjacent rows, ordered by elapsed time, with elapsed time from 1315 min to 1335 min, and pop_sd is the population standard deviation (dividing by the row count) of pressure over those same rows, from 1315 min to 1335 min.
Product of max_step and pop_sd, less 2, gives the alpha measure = 13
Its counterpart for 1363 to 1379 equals 16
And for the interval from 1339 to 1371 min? 118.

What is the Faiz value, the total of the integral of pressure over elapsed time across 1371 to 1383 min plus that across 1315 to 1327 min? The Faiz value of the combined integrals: 2790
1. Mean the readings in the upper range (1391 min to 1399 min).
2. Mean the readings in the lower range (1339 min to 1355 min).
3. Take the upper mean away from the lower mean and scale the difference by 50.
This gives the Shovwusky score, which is -437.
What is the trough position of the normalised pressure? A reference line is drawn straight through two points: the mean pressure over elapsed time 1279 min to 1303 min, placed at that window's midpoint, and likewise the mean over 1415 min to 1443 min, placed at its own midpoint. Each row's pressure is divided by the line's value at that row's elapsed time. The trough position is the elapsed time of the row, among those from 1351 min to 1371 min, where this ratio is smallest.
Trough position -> 1353.0 min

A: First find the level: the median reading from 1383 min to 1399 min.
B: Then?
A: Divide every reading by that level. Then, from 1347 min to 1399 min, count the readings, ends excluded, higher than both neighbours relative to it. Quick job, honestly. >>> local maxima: 3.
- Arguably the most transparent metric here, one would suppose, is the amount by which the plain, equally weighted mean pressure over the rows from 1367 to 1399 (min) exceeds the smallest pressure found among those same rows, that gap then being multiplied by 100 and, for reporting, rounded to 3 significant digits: 701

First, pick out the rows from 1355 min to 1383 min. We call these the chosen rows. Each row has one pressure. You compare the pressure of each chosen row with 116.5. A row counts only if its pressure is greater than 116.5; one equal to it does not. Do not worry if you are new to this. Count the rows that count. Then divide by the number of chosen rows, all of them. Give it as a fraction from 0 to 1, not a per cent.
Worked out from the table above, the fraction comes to 0.9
